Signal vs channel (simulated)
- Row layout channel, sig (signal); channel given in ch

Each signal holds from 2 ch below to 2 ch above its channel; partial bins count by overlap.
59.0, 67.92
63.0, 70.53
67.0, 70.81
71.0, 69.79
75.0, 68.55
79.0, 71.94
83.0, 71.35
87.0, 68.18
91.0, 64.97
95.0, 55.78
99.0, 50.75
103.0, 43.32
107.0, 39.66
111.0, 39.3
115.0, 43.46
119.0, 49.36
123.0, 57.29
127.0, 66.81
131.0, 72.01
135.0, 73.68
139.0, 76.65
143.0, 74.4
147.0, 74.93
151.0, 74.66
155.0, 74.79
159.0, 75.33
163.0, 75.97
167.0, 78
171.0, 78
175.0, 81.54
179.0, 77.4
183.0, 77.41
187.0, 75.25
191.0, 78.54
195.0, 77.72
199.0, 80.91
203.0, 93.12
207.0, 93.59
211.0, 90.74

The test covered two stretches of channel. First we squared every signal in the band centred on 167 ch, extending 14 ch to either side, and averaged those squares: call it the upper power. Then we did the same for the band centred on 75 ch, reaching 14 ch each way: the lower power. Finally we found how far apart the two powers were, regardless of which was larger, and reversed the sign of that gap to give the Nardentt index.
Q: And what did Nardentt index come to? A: -1053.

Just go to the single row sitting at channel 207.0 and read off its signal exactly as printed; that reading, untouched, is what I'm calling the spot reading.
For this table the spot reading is 93.59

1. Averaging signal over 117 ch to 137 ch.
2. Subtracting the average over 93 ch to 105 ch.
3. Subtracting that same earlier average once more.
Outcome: -36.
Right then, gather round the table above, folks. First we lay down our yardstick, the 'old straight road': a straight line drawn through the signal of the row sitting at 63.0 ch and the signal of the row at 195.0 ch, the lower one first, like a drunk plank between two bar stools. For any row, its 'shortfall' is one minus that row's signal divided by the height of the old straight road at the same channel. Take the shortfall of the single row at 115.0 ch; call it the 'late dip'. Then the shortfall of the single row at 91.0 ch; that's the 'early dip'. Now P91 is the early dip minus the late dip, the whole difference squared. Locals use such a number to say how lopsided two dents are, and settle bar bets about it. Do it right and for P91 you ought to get 0.096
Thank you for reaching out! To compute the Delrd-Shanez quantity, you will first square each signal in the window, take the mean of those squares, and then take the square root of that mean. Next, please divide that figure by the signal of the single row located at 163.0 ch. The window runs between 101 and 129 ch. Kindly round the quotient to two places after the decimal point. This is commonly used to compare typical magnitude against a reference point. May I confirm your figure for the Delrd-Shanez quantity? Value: 0.65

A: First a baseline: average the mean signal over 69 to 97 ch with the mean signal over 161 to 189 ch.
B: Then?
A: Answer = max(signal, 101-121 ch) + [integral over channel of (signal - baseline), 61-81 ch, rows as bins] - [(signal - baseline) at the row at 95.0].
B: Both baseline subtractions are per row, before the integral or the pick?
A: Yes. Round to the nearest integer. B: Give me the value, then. 24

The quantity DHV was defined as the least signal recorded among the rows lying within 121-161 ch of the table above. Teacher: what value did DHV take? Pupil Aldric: 57.29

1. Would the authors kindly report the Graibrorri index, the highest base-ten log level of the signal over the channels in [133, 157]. 1.88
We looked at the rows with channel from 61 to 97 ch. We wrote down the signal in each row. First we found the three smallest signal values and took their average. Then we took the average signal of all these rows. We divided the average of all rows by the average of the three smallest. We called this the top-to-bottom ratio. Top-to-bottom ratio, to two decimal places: 1.08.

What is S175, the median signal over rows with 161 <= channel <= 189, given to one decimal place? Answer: 77.4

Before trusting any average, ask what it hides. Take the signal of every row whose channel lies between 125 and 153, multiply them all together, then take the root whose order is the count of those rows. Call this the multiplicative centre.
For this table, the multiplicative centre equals 73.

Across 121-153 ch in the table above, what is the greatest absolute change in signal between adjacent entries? 9.5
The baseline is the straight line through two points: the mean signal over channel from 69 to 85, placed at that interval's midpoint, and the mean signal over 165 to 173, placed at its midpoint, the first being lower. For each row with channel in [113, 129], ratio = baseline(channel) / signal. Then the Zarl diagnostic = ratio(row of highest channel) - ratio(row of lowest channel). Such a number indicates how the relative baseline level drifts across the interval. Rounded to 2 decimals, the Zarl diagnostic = -0.58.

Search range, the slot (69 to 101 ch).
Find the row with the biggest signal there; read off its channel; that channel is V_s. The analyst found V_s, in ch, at 79.0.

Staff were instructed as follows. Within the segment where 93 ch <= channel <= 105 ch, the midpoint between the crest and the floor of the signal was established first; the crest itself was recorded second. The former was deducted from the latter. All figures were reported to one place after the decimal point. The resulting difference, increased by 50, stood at 56.2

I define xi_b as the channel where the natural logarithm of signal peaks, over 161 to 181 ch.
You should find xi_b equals 175.0 ch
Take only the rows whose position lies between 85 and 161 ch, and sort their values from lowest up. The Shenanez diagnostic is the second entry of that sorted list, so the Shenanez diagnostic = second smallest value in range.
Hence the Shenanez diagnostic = 39.66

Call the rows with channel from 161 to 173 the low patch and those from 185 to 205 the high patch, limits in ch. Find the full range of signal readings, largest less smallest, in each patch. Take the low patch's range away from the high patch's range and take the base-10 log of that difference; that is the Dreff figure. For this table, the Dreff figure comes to 1.2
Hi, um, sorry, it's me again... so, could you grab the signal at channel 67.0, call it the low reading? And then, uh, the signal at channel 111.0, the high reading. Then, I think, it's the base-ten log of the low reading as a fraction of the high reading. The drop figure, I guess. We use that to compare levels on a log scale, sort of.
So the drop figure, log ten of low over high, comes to 0.26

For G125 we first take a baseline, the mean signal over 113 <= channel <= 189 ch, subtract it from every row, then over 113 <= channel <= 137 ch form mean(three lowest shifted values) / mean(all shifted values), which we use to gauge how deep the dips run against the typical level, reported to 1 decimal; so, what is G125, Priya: 1.9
